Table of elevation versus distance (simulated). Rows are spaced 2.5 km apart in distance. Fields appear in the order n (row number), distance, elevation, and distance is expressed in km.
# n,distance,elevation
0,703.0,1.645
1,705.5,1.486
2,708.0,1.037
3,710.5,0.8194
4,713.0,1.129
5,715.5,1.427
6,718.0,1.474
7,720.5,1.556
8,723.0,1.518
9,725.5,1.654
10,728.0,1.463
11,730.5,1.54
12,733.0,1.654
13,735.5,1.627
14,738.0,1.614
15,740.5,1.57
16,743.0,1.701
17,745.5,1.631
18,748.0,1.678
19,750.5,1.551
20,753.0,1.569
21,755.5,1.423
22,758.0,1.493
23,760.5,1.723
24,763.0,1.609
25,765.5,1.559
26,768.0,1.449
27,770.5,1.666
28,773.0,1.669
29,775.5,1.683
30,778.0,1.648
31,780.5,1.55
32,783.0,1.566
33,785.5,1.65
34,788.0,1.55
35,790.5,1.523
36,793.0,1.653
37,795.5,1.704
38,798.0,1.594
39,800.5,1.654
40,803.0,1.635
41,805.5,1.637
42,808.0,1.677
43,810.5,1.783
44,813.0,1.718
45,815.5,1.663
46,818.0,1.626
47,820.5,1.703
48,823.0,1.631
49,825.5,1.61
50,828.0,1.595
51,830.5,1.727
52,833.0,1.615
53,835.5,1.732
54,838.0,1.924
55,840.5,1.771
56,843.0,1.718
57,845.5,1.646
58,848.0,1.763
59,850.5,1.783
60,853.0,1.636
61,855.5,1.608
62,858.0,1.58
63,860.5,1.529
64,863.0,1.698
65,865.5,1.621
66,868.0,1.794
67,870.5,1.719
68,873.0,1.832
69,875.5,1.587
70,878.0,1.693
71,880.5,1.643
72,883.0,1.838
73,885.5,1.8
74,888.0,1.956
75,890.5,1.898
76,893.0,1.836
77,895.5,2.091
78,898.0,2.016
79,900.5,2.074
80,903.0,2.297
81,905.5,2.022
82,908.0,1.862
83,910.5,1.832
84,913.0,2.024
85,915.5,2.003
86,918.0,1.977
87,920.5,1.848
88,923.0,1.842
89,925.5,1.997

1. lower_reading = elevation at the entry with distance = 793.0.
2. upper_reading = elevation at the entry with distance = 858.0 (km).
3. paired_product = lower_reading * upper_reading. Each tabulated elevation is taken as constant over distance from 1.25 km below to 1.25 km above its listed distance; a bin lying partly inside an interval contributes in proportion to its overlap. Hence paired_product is 2.6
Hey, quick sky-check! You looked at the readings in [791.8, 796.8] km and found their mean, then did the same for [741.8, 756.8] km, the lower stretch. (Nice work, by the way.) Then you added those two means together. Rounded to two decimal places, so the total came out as 3.27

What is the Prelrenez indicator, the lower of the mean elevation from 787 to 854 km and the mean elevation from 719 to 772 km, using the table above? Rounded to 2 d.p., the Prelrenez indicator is 1.58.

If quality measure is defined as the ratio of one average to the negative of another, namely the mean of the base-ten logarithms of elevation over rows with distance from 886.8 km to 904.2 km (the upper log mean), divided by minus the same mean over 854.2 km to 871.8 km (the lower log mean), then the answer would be -1.41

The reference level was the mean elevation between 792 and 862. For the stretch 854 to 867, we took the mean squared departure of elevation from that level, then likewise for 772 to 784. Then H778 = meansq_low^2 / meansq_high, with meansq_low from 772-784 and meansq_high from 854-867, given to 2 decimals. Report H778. 0.00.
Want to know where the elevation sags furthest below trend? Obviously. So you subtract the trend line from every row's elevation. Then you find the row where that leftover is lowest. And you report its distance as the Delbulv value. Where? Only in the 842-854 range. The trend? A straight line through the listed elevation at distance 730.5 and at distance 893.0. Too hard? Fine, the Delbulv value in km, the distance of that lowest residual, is 853.0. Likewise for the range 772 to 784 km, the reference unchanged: 780.5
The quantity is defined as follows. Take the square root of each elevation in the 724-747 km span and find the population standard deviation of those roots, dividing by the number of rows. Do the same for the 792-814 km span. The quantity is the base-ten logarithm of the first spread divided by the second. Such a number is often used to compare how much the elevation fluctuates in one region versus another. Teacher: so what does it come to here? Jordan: 0.1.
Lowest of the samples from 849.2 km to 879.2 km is 1.529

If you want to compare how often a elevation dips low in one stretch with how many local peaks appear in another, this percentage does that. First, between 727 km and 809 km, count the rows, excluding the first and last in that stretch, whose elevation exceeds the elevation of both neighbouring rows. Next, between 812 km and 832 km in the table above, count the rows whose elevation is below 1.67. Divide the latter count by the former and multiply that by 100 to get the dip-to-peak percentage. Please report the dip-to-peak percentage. 56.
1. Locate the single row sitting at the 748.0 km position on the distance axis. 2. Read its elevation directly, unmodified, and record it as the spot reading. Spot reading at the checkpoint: 1.678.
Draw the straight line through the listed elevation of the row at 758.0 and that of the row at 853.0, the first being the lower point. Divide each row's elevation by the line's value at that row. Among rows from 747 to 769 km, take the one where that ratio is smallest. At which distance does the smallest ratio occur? 755.5 km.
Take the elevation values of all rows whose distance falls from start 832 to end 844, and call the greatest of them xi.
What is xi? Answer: 1.924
